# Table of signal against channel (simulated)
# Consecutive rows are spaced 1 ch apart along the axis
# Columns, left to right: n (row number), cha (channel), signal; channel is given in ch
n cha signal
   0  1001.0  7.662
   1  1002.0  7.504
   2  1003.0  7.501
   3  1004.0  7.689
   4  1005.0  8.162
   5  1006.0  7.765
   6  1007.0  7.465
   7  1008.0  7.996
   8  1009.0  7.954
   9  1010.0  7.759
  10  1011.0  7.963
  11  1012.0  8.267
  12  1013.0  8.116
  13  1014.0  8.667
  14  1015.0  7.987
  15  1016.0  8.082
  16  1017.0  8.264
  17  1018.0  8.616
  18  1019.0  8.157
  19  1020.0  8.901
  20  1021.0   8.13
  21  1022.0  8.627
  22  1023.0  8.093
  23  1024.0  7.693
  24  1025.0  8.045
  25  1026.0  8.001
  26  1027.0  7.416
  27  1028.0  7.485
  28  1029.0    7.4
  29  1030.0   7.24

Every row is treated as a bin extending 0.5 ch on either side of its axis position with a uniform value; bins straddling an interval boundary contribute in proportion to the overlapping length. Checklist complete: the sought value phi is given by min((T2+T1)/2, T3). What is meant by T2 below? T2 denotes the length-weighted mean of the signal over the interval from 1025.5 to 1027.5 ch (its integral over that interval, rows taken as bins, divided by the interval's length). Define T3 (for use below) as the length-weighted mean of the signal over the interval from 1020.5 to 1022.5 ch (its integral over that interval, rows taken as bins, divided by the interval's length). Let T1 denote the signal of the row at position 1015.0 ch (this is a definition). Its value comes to 7.85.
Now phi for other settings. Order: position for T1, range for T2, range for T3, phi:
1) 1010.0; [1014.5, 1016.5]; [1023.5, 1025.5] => 7.87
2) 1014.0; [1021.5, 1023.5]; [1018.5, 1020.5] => 8.51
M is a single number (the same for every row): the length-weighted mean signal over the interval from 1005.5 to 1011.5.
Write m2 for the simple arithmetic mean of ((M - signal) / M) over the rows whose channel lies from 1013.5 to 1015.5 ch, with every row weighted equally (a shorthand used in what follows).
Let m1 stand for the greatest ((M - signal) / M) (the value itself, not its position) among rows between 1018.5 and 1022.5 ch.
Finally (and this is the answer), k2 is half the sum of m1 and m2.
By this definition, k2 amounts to -0.053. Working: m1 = -0.040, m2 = -0.07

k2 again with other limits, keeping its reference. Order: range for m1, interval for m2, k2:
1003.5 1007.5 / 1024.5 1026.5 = 0.009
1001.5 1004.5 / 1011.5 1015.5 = -0.008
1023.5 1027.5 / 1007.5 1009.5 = 0.016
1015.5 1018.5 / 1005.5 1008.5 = -0.012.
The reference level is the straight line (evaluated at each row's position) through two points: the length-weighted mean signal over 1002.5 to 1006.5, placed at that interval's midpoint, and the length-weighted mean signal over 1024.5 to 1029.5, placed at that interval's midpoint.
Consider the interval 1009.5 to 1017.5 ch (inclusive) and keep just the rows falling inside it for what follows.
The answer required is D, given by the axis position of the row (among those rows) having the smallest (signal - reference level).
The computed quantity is 1010.0 ch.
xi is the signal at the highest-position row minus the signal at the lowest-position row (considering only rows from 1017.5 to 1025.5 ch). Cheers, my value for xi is -0.6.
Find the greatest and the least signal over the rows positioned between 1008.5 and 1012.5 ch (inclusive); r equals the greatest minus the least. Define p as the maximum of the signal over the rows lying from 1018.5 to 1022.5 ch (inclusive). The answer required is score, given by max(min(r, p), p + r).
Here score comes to 9.41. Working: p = 8.901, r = 0.51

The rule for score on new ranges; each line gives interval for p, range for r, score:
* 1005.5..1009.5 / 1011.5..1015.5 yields 8.68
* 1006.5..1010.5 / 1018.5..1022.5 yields 8.77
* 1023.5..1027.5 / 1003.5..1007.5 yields 8.74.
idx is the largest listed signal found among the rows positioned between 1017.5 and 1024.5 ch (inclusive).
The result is 8.901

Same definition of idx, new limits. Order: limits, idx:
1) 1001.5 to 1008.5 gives 8.162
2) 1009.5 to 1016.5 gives 8.667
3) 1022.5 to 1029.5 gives 8.093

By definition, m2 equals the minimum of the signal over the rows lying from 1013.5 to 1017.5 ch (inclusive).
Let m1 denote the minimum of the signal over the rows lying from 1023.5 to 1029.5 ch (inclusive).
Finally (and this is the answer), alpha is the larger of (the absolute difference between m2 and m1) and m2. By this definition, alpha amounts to 7.99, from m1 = 7.4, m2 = 7.987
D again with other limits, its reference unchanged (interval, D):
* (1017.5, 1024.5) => 1024.0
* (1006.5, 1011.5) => 1007.0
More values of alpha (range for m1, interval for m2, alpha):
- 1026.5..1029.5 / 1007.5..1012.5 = 7.76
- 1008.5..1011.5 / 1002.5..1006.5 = 7.50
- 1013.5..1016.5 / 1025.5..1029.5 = 7.40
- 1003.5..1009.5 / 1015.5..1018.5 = 8.08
